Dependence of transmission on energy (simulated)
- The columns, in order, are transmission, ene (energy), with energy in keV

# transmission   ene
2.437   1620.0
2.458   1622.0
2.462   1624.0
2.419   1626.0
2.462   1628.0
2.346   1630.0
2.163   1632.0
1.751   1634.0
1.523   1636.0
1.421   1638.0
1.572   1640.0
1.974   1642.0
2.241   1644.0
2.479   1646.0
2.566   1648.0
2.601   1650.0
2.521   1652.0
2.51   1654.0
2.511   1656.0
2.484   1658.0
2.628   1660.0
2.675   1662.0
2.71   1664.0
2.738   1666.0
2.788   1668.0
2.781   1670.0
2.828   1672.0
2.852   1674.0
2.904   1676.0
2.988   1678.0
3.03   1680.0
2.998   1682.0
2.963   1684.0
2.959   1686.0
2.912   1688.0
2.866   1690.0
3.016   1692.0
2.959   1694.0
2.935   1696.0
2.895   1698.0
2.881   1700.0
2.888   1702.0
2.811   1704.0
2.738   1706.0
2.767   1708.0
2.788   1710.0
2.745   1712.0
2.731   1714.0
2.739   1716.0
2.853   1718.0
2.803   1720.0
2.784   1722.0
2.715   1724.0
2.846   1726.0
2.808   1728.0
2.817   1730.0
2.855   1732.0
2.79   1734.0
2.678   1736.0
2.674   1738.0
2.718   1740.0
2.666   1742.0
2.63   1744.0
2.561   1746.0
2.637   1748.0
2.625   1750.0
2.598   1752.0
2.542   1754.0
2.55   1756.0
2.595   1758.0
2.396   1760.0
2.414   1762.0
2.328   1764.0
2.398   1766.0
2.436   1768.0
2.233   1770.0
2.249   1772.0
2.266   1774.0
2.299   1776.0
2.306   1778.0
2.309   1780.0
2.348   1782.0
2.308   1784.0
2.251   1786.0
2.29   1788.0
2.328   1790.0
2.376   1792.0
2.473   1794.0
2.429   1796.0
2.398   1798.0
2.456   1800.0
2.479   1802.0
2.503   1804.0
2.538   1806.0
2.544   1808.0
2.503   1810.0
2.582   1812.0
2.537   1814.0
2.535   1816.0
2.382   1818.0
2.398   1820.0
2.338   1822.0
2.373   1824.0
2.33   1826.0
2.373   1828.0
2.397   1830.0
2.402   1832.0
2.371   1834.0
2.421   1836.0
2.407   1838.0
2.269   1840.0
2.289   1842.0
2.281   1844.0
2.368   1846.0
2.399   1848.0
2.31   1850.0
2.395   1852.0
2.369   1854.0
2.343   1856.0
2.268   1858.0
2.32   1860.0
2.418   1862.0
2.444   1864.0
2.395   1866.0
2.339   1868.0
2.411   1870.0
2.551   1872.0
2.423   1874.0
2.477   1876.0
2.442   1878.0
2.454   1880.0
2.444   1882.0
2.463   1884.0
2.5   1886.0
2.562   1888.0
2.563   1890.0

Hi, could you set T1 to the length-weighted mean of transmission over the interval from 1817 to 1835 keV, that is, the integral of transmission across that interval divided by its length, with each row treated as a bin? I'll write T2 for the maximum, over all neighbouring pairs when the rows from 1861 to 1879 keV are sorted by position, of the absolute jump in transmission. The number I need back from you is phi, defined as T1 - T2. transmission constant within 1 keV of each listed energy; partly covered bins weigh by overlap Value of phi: 2.23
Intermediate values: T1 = 2.37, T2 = 0.140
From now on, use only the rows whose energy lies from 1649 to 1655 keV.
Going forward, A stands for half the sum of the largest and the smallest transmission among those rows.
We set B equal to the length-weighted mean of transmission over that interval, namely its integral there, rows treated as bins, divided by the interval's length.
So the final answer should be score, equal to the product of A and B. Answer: 6.5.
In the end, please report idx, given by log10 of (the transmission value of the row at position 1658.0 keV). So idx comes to 0.395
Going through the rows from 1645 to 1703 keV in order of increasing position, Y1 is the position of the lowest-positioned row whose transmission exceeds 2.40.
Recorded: 1646.0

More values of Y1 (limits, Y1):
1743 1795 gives 1744.0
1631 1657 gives 1646.0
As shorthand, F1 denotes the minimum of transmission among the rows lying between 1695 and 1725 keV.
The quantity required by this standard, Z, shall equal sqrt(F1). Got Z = 1.65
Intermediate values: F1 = 2.715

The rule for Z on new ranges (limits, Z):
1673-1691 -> 1.69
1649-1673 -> 1.58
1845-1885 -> 1.51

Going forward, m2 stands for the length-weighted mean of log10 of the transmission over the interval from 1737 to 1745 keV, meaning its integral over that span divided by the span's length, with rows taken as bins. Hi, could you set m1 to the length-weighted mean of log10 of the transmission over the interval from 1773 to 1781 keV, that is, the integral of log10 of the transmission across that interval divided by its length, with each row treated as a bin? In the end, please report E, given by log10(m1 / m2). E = -0.073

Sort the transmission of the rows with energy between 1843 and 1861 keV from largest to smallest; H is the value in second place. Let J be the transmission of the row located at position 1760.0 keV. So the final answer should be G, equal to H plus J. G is 4.8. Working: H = 2.395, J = 2.396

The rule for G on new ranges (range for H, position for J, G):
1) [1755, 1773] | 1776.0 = 4.8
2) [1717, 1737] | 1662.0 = 5.5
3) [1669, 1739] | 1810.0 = 5.5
